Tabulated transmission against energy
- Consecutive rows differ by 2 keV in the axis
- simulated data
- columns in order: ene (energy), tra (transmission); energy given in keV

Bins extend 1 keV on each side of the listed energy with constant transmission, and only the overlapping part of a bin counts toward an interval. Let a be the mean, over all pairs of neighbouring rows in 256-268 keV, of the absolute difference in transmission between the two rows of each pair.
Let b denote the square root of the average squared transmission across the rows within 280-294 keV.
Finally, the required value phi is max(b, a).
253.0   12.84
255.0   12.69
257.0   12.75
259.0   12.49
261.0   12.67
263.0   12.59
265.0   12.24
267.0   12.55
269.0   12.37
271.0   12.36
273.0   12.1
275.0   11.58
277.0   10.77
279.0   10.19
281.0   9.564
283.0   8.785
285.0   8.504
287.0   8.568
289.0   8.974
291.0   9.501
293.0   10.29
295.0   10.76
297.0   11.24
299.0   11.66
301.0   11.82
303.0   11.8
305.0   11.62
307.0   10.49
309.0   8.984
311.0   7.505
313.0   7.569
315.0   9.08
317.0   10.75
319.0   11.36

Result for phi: 9.2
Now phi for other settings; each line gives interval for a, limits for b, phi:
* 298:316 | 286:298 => 9.9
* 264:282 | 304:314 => 9.4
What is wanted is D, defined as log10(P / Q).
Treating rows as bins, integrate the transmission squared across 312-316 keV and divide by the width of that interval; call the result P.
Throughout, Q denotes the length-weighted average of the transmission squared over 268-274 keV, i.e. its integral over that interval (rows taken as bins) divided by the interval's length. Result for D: -0.33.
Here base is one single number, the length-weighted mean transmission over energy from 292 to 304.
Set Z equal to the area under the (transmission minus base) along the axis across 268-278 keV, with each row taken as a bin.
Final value 6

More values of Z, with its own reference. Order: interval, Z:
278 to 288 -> -21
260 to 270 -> 12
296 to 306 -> 4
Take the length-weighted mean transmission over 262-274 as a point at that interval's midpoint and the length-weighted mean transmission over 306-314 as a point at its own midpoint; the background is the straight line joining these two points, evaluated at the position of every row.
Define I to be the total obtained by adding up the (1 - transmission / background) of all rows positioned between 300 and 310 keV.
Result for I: -1.01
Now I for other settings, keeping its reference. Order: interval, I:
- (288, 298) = -0.02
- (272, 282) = 0.32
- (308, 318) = -0.26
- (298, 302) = -0.47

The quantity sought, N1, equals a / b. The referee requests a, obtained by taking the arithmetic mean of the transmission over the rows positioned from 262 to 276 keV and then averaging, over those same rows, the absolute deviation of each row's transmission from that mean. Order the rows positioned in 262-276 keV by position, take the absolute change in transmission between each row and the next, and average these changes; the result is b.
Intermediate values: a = 0.24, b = 0.3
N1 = 0.89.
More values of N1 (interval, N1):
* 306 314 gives 1.08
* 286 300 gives 1.88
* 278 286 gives 1.10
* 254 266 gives 0.74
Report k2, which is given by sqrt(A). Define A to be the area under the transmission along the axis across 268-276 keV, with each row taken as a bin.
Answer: 9.8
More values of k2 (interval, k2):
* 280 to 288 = 8.4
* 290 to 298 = 9.1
